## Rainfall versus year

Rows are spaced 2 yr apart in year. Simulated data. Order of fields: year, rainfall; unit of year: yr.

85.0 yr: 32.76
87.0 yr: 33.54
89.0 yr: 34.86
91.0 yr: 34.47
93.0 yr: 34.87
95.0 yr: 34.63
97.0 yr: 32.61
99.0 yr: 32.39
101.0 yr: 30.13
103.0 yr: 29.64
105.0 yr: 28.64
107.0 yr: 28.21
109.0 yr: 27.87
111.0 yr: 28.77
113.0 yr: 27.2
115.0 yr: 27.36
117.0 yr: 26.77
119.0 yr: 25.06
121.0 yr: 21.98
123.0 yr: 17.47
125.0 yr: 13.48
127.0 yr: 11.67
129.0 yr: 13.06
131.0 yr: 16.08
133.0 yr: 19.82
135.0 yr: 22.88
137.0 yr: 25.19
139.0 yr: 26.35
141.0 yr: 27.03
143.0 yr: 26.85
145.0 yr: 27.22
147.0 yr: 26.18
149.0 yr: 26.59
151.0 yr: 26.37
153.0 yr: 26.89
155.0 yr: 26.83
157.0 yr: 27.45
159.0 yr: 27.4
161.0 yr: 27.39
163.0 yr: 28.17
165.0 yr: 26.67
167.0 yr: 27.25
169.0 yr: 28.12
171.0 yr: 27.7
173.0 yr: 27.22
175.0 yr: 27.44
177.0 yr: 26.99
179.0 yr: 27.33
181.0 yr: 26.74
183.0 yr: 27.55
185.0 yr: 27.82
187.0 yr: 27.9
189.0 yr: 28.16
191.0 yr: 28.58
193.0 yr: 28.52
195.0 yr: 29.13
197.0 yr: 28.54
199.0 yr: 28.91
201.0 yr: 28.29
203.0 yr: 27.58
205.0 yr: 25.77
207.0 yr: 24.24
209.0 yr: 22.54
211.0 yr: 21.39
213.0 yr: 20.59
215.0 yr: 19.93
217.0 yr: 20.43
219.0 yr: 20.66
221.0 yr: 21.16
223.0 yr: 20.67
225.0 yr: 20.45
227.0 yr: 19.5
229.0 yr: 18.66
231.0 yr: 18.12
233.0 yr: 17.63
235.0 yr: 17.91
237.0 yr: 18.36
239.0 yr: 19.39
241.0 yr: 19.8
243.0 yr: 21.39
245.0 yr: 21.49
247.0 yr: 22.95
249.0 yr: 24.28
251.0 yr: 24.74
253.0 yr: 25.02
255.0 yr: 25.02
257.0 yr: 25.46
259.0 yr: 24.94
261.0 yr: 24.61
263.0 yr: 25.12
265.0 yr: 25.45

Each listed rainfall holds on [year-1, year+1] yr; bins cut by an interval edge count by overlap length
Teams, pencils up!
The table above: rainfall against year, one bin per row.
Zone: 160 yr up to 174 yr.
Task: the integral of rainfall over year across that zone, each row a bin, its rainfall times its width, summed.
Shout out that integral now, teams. 385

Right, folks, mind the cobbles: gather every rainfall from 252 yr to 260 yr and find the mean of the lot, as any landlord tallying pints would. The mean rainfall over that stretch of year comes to 25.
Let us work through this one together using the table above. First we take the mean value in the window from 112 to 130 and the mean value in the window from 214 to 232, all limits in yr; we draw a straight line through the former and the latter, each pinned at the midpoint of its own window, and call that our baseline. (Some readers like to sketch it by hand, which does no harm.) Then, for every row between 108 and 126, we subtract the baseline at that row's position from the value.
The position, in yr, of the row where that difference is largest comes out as 111.0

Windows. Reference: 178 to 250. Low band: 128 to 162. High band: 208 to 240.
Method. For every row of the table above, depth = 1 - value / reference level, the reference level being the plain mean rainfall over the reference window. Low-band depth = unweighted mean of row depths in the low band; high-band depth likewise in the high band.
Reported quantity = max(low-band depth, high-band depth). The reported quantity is 0.15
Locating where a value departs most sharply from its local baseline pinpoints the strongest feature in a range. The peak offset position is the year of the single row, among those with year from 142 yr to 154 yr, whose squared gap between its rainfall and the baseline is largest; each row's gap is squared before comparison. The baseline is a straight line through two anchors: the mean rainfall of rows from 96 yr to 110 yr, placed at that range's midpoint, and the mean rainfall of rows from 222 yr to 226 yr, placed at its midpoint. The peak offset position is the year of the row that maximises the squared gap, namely 153.0 yr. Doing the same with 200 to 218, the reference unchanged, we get 201.0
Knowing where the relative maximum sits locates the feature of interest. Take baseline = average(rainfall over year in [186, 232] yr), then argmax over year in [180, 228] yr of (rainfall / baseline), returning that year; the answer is 195.0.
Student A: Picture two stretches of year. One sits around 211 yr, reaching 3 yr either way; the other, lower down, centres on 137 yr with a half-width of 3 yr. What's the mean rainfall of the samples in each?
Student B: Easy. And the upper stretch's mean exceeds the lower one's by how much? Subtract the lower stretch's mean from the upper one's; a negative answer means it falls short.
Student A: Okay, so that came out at -3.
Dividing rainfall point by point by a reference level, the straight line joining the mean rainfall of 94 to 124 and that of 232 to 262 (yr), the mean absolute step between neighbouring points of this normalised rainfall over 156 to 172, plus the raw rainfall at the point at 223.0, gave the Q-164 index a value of 21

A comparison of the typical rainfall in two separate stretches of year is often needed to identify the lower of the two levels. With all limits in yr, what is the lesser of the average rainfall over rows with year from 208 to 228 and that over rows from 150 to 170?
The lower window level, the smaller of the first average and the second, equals 20.7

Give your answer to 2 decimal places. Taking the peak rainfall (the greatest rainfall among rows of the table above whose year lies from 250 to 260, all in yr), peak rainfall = 25.46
